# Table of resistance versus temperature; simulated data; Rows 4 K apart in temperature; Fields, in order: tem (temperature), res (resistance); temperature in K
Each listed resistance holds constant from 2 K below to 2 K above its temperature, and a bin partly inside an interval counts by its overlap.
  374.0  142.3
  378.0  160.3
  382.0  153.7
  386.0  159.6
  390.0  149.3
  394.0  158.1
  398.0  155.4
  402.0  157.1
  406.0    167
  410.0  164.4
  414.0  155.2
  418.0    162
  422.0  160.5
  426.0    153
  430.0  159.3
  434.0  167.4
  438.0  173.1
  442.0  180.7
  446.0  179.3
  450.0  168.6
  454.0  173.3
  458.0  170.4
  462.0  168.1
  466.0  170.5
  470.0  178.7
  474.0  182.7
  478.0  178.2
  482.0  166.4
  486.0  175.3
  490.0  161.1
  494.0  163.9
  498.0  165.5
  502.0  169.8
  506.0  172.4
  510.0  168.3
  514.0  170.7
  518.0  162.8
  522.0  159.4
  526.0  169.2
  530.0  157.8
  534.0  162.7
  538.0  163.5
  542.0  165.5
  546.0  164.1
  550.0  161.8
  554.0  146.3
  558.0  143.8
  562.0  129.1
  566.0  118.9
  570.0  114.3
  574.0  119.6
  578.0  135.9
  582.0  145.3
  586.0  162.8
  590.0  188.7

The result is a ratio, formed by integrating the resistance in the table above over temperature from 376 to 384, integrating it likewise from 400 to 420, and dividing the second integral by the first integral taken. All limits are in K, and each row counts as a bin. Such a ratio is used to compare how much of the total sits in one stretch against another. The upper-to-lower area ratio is 2.6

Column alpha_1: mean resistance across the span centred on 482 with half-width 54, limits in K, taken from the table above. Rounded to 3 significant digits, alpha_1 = 169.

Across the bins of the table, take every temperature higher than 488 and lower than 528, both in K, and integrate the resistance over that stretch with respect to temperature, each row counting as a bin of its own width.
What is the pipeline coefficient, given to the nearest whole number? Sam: 6652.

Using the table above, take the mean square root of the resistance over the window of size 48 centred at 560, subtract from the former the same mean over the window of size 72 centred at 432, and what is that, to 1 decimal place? -1.0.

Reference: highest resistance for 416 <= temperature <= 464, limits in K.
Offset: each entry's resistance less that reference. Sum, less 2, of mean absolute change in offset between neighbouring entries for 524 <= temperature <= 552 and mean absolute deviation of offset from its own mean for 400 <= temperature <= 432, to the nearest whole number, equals 5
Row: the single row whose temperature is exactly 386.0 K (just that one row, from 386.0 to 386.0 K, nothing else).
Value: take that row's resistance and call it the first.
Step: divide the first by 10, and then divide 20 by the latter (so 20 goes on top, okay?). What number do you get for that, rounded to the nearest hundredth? 1.25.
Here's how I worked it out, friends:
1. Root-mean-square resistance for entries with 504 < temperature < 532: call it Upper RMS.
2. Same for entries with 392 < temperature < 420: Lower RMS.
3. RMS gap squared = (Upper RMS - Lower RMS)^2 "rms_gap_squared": 35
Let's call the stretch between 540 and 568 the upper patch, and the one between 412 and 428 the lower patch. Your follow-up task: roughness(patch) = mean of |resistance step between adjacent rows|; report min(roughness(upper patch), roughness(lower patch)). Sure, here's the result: 5.27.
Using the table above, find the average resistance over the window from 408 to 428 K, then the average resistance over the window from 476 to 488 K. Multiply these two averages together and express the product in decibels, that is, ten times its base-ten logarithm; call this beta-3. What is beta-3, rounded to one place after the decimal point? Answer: 44.4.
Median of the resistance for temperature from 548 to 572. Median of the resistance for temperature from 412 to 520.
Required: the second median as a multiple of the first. 1.24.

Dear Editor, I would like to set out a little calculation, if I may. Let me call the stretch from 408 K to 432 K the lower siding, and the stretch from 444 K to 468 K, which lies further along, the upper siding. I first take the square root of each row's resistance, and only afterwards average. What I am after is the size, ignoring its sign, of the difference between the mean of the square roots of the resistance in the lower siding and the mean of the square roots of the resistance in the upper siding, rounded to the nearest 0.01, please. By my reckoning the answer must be 0.49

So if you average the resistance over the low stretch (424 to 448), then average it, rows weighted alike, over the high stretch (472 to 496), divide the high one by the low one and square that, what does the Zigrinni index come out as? 1.03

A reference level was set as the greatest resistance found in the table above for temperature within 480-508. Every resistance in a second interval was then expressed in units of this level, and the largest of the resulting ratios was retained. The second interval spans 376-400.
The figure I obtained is 0.91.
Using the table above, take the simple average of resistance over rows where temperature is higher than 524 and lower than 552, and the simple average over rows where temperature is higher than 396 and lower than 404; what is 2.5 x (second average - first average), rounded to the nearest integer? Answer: -18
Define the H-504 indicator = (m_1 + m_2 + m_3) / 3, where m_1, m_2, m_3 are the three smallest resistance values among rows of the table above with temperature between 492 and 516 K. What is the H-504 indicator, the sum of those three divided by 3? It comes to 166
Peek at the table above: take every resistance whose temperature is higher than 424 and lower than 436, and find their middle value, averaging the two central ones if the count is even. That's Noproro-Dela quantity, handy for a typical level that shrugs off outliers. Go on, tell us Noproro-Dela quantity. 159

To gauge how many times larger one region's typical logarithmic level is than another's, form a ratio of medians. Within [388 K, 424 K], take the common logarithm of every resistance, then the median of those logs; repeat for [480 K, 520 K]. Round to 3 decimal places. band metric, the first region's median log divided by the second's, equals 0.989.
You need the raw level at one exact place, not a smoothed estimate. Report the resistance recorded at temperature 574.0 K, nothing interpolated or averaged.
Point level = 119.6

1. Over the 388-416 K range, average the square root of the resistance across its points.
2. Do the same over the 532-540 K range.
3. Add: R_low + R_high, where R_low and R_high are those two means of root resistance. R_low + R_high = 25.3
